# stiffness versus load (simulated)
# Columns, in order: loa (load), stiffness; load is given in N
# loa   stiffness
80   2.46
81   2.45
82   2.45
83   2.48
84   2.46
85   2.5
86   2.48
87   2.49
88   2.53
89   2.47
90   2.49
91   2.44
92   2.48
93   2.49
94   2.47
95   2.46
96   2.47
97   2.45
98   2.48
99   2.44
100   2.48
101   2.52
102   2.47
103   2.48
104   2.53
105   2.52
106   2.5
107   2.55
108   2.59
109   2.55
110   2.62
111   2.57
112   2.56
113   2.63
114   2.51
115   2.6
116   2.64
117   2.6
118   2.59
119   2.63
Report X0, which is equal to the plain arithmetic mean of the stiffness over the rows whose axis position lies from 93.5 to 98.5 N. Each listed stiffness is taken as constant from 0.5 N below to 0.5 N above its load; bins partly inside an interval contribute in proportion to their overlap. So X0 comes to 2.47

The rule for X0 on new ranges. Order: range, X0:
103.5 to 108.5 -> 2.54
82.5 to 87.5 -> 2.48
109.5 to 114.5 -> 2.58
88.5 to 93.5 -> 2.47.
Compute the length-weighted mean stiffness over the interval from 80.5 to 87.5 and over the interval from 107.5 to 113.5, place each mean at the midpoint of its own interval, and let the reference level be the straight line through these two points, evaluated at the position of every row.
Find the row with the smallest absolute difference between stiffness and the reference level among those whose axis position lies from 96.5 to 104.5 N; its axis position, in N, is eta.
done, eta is 101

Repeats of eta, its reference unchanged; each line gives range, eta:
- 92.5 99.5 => 93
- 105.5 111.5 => 108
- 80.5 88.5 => 86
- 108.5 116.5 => 115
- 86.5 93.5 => 87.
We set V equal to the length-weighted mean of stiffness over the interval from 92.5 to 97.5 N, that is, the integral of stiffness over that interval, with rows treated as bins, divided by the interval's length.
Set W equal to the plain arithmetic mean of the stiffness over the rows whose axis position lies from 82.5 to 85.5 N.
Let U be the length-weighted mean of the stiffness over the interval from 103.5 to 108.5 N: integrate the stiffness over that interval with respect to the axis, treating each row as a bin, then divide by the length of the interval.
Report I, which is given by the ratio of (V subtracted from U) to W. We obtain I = 0.03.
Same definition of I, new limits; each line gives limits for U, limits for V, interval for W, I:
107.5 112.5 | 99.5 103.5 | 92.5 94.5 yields 0.04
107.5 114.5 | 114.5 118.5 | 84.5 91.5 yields -0.01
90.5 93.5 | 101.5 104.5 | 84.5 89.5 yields -0.01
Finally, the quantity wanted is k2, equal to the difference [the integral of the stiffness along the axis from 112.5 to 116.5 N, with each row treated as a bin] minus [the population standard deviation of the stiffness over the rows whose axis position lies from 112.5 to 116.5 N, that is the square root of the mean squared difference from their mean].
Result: 10.3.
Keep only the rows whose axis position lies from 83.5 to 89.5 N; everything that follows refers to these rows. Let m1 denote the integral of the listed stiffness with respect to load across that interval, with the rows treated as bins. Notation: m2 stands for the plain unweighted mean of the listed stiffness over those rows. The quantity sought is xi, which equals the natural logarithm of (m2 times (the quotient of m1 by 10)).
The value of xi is 1.31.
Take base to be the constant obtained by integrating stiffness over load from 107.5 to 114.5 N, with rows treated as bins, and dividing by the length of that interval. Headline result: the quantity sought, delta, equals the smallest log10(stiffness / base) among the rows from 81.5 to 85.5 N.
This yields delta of -0.022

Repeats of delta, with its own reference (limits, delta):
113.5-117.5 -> -0.011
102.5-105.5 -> -0.016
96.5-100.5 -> -0.024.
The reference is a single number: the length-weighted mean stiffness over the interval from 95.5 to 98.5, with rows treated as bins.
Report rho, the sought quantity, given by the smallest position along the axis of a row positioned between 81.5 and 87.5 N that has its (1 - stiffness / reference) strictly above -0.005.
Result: 82 N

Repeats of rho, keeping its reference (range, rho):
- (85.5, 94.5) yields 89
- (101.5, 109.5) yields 102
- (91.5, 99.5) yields 94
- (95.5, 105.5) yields 96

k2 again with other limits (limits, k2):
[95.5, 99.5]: 9.8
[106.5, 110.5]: 10.3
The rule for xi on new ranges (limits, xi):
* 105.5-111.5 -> 1.37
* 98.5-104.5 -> 1.31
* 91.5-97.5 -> 1.30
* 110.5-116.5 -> 1.39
